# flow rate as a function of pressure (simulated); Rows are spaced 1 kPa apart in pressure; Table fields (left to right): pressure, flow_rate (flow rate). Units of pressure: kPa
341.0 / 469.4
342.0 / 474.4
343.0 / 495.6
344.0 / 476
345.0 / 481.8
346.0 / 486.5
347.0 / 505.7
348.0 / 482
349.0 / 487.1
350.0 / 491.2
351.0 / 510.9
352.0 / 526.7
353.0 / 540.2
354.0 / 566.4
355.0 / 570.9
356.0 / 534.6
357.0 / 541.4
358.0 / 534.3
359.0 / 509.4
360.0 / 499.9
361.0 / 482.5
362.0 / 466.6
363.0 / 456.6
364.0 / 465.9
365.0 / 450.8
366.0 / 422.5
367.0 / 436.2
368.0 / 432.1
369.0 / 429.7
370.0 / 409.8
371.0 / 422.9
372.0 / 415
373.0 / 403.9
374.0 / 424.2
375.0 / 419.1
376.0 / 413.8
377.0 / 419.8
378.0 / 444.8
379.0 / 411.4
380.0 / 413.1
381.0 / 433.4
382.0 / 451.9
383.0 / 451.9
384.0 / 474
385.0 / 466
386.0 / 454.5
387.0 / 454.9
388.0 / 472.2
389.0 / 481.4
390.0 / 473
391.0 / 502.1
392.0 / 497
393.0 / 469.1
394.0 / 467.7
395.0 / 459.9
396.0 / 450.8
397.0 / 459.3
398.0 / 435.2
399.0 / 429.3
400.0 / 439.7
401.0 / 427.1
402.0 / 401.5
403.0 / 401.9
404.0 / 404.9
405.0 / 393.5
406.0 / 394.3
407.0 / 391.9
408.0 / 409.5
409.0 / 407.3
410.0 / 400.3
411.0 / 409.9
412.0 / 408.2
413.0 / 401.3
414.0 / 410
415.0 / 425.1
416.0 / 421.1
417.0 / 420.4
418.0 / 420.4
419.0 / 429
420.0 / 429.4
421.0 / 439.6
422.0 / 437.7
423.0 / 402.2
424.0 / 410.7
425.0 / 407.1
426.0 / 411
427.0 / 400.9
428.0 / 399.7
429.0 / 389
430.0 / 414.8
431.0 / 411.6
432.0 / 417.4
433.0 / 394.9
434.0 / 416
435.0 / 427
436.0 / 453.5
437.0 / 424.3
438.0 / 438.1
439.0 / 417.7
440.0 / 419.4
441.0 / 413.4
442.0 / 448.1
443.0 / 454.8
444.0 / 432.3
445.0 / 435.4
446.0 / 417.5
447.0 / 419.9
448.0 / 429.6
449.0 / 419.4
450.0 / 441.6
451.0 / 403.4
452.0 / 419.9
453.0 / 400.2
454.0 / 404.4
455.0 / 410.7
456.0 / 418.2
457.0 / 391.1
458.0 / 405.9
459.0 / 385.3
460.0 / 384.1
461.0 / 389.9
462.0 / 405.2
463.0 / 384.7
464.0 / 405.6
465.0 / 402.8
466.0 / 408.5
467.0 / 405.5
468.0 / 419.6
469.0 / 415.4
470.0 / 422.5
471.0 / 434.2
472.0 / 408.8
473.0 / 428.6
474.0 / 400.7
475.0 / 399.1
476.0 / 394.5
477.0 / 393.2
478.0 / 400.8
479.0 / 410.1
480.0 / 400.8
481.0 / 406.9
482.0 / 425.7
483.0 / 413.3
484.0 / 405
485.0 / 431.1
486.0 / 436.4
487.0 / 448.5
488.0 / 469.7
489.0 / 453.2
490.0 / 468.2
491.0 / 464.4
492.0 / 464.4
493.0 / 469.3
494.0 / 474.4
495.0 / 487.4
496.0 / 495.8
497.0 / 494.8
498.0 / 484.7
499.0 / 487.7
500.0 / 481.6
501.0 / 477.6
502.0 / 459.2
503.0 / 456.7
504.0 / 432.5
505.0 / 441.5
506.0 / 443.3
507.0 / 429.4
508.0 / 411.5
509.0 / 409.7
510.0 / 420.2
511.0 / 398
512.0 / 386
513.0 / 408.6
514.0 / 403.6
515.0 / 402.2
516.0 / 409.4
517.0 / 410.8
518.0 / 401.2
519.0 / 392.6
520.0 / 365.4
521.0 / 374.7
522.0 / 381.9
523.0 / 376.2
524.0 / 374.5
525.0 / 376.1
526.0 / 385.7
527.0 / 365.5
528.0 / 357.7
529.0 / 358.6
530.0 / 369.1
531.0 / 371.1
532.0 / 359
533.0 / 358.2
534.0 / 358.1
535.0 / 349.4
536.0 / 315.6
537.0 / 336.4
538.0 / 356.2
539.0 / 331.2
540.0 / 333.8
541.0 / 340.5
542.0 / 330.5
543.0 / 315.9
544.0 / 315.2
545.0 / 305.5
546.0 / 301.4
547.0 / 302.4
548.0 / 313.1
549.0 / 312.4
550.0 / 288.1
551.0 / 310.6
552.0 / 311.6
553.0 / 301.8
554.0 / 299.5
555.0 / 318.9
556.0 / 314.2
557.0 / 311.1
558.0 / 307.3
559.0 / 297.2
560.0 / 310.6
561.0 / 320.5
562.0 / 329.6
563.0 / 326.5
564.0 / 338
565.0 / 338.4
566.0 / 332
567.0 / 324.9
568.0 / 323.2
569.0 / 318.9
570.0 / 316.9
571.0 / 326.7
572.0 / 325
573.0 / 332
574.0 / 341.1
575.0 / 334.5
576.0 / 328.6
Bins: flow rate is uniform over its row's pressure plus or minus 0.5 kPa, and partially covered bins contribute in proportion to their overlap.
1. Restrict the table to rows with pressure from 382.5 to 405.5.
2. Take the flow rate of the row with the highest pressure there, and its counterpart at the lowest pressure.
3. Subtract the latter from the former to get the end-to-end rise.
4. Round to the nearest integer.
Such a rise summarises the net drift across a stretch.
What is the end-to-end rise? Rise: -58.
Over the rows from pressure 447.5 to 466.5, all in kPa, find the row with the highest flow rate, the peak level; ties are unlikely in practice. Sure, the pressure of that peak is 450.0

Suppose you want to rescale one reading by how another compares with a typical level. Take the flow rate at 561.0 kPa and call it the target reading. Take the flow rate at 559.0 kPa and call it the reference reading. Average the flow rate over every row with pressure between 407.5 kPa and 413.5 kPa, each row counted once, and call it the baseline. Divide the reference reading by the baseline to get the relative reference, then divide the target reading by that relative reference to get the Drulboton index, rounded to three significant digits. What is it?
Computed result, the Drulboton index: 438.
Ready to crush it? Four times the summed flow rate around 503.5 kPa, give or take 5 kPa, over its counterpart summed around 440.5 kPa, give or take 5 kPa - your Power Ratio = 4.17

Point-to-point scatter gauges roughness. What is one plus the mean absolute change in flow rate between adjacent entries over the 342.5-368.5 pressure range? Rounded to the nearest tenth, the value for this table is 15.4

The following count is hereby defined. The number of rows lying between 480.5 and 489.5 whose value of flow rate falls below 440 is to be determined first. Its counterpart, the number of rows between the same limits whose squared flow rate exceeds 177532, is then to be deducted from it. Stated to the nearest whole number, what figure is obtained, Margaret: 0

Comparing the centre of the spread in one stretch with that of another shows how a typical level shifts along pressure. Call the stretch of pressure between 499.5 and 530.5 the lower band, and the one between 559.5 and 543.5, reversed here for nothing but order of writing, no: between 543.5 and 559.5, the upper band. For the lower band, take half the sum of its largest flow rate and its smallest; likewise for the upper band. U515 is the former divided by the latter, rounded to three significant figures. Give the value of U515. 1.38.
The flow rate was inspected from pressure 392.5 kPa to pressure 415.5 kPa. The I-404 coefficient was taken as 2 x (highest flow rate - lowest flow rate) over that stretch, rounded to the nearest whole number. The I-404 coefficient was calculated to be 154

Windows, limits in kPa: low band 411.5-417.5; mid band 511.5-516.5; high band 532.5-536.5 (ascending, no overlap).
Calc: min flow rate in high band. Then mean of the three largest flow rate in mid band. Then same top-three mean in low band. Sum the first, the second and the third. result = 1145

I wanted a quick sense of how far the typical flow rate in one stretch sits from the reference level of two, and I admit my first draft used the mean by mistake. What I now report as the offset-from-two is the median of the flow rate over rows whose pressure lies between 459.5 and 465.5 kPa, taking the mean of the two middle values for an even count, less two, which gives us 394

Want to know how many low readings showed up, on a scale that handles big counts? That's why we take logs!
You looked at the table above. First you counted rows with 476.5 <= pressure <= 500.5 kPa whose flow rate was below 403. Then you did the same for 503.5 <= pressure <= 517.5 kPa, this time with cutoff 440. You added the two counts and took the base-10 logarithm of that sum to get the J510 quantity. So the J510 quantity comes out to 1.18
